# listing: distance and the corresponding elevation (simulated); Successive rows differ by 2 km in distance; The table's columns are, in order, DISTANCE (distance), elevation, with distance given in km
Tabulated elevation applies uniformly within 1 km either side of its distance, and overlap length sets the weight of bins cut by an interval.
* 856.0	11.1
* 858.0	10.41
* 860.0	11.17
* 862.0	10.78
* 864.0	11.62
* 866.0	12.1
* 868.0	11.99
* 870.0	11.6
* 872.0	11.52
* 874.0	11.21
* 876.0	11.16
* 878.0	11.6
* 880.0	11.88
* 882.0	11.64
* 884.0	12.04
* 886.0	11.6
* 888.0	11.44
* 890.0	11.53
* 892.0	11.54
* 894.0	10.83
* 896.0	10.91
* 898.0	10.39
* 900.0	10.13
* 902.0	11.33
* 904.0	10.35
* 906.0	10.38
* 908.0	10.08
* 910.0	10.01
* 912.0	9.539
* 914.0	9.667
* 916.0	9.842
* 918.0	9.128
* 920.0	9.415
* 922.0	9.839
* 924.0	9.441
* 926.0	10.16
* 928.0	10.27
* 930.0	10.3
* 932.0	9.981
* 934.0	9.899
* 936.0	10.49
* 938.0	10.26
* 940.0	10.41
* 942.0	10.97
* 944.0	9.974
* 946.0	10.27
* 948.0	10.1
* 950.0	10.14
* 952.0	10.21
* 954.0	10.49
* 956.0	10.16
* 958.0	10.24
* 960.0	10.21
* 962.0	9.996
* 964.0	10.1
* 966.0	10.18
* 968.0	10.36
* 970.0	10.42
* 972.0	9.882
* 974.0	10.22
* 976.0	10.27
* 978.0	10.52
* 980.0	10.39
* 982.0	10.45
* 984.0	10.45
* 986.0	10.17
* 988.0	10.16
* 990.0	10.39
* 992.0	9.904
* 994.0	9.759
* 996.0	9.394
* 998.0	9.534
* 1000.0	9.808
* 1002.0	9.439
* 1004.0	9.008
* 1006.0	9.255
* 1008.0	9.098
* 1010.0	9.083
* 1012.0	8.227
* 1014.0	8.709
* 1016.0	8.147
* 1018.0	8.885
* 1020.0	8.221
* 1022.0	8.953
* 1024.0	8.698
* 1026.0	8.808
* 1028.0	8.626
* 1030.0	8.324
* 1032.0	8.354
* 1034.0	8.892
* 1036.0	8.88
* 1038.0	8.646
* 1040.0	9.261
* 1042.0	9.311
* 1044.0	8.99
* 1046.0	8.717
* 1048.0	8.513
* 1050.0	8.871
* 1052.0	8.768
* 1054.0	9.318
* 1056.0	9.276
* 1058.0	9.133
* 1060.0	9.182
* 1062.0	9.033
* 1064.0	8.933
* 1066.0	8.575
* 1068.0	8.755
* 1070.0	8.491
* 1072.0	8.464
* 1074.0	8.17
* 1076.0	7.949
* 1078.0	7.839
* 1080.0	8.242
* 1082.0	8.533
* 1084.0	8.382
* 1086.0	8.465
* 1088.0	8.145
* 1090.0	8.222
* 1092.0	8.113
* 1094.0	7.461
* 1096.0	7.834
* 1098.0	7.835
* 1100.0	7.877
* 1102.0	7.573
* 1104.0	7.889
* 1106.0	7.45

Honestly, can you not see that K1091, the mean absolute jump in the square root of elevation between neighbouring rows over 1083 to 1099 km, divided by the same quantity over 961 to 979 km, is 1.3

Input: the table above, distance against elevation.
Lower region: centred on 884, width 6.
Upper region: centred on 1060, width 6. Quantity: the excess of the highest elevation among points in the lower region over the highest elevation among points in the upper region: 2.9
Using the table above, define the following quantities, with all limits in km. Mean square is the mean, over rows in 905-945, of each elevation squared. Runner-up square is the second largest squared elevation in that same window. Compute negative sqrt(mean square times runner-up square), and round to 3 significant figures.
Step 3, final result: -105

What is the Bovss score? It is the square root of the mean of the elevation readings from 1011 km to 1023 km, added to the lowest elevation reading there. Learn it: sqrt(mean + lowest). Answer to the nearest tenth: 4.1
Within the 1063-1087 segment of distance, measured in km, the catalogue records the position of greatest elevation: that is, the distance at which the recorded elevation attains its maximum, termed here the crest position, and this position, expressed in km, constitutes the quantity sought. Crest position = 1064.0 km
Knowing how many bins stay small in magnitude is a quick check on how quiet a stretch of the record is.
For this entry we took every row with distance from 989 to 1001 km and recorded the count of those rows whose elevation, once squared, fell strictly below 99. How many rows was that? 5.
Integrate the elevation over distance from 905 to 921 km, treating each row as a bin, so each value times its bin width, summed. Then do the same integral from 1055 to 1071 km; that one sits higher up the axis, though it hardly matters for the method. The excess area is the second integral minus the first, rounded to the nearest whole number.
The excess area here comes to -13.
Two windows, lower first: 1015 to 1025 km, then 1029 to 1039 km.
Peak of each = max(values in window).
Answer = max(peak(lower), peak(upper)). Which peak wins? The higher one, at 9.0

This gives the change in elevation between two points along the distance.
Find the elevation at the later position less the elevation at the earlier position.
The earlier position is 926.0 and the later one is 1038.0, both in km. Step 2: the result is -1.5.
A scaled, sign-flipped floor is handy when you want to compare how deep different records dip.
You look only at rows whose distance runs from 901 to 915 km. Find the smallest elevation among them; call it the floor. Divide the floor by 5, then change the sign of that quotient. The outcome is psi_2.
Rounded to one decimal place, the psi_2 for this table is -1.9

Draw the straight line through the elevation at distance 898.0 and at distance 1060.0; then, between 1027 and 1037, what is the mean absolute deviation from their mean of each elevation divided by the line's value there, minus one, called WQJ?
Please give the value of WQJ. 0.0248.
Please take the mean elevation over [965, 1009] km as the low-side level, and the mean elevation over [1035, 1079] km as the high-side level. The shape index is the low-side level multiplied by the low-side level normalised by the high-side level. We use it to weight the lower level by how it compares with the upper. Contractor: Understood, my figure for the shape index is 11.3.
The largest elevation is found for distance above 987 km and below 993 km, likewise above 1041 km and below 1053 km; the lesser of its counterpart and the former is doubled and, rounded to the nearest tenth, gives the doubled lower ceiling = 18.6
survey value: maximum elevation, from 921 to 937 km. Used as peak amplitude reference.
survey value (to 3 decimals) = 10.490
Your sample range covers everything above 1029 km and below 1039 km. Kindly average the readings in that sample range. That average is 8.6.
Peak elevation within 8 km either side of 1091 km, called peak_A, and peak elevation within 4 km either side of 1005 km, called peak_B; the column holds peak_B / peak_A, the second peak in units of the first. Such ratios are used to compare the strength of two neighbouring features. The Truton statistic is 1.12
